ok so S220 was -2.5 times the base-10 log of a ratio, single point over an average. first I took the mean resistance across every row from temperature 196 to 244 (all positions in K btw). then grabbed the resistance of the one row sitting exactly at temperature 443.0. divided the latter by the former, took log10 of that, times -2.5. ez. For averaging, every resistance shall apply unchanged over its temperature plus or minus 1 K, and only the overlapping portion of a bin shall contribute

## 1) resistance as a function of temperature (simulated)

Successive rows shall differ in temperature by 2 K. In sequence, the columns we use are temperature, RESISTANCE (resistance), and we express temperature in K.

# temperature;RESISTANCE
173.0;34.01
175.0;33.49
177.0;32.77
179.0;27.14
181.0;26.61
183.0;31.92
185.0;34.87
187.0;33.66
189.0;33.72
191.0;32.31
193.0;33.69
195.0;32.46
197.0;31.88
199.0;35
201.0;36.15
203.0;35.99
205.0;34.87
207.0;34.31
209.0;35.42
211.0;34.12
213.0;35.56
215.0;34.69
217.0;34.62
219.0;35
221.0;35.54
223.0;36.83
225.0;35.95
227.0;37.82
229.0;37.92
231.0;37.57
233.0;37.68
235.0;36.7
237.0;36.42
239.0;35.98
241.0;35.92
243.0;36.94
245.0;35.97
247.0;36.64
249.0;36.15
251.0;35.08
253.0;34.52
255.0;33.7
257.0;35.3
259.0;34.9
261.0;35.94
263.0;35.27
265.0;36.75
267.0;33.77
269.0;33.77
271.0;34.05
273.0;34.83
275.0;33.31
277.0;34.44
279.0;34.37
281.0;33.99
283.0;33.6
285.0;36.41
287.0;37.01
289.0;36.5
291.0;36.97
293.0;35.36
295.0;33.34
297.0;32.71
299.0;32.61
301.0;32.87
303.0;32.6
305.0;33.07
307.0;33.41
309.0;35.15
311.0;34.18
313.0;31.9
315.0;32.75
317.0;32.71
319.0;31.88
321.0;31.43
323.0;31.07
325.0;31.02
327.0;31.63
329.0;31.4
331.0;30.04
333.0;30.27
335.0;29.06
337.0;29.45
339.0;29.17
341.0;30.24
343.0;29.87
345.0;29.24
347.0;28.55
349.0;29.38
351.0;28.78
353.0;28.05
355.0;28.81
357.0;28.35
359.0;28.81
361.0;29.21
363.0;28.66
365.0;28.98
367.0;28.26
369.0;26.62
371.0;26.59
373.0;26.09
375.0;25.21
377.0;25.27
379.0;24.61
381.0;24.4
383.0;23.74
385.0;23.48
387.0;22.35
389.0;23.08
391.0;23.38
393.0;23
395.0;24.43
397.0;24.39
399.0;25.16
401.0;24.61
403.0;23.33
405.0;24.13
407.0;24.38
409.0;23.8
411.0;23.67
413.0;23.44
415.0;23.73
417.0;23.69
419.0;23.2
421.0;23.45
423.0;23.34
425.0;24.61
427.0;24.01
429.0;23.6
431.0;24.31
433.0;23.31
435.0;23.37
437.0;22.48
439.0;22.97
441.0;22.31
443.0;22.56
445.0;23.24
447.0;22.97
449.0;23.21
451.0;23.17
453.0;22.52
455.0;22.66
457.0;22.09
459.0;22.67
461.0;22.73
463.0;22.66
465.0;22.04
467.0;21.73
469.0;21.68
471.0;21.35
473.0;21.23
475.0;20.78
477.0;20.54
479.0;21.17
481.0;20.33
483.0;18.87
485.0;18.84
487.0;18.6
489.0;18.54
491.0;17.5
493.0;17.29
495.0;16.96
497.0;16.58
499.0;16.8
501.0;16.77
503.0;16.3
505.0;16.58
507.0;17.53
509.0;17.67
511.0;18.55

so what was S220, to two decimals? 0.50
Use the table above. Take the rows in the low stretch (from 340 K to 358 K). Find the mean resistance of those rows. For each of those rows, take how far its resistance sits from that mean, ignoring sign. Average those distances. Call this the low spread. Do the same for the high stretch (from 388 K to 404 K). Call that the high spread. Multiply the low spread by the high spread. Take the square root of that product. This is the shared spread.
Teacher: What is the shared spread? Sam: 0.65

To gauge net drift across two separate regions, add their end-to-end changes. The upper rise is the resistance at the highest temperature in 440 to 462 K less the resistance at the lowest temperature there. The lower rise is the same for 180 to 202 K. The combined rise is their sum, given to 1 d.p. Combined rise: 10.0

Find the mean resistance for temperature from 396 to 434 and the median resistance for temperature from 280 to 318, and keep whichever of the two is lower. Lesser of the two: 24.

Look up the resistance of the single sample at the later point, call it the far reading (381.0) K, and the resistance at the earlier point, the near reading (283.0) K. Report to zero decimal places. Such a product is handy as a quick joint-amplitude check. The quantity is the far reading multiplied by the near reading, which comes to 820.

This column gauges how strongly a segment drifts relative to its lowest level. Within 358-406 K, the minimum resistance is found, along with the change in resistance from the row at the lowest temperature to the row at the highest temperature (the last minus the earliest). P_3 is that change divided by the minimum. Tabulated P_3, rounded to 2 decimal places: -0.21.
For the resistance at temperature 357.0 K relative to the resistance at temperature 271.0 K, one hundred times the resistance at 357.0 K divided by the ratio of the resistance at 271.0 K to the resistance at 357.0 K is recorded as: 2360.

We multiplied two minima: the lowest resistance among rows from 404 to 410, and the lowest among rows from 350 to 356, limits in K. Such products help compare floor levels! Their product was 668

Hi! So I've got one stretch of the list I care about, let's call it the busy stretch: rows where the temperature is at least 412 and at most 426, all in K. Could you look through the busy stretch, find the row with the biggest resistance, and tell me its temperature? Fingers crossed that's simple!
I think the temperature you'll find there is 425.0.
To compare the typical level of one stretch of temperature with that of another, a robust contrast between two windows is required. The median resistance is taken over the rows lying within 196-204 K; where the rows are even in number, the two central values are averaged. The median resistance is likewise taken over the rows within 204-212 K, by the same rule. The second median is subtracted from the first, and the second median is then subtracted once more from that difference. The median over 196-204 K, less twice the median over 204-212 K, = -34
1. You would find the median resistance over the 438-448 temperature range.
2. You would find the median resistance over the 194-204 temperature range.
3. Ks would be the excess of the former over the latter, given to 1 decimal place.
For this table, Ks -12.0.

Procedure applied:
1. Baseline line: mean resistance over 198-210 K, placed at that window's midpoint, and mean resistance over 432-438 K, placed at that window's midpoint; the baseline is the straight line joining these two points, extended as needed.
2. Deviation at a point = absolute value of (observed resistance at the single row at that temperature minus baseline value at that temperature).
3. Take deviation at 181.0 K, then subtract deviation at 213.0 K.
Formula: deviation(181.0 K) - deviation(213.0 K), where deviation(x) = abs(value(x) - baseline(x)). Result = 9.2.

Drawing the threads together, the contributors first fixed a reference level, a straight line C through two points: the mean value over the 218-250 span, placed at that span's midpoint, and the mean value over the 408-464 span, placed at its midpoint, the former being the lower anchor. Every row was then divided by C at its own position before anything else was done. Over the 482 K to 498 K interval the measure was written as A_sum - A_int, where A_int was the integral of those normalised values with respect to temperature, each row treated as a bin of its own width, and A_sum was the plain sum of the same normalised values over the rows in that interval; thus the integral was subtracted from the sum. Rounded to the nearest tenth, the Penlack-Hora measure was -7.3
